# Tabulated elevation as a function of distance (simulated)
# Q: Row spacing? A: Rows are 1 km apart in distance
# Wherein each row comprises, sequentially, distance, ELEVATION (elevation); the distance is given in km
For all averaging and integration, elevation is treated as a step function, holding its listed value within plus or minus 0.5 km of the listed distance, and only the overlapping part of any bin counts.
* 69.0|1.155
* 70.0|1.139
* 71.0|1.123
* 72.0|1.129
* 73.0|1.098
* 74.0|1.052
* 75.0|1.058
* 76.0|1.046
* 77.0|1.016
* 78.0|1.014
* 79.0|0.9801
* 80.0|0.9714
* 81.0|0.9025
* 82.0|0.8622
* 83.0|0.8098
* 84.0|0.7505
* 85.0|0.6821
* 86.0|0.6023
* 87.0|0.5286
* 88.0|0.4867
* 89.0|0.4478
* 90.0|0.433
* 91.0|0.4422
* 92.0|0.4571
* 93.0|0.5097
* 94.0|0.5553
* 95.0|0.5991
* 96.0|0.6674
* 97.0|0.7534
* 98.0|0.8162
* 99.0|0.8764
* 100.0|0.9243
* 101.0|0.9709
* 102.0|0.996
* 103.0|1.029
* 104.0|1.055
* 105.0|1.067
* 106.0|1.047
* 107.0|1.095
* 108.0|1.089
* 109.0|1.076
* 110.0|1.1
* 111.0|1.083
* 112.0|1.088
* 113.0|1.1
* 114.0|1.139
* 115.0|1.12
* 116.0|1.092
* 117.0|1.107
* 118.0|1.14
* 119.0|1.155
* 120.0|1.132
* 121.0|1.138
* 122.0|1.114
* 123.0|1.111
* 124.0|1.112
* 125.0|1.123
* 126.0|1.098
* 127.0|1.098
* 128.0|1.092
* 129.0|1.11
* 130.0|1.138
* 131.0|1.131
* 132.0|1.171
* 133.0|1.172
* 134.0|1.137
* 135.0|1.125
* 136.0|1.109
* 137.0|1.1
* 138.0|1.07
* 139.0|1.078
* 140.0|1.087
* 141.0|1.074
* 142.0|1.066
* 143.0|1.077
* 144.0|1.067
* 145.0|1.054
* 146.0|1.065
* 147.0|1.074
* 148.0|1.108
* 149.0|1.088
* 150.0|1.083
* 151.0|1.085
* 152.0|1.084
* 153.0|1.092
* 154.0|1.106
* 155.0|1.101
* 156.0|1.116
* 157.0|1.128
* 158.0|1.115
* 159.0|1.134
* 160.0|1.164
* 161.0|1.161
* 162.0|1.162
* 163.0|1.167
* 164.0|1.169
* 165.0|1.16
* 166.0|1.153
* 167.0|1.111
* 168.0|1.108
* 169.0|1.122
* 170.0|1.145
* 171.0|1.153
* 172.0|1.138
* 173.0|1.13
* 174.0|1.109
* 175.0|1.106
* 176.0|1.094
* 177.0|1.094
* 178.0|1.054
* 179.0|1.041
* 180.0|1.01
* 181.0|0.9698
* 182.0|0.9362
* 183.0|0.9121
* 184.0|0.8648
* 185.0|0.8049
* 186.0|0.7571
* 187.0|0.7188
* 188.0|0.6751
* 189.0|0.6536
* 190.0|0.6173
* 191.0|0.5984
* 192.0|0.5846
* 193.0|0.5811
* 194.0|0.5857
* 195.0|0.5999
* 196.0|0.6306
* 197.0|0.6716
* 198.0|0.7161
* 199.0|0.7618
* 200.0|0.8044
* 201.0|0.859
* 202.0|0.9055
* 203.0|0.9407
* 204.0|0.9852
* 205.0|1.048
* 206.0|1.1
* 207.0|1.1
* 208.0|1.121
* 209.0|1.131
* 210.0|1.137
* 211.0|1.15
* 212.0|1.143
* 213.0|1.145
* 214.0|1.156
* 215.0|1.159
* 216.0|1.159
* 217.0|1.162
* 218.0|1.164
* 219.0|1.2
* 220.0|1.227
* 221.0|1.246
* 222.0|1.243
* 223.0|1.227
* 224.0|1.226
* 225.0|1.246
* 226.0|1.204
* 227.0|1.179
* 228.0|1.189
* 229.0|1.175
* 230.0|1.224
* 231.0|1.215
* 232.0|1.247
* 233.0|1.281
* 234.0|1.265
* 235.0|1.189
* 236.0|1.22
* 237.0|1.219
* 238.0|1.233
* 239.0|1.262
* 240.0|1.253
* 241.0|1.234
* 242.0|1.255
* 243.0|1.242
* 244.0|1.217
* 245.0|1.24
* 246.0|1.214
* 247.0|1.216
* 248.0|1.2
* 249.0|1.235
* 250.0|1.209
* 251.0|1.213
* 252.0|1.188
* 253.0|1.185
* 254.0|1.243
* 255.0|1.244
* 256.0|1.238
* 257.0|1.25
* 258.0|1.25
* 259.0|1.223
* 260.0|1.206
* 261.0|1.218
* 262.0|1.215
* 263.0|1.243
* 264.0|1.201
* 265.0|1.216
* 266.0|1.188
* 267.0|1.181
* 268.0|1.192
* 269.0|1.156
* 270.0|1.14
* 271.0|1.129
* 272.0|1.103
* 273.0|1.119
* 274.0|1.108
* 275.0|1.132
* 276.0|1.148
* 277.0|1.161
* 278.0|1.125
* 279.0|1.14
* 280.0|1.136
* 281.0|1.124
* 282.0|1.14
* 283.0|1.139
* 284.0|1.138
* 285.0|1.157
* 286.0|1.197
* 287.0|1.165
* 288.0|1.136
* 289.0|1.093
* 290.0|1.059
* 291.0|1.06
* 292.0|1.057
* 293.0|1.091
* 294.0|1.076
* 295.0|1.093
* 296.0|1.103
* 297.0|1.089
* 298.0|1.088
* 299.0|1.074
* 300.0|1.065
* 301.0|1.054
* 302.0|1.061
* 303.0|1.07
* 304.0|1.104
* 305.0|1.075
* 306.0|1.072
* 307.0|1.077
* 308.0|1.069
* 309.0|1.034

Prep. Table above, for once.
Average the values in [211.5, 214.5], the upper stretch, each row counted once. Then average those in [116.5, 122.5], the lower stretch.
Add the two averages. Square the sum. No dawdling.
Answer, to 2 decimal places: 5.19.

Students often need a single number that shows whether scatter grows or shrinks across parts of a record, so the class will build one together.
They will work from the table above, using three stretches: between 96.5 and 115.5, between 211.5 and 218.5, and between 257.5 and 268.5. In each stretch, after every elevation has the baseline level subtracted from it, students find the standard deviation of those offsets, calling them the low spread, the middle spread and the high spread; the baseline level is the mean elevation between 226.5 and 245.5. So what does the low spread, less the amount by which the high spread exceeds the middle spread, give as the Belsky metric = 0.09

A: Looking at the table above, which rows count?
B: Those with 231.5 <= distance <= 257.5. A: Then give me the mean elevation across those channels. 1.23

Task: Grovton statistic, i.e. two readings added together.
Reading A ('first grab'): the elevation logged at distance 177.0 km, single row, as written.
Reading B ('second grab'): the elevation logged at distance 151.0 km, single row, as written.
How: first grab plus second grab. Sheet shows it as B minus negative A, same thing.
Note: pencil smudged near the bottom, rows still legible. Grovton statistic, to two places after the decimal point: 2.18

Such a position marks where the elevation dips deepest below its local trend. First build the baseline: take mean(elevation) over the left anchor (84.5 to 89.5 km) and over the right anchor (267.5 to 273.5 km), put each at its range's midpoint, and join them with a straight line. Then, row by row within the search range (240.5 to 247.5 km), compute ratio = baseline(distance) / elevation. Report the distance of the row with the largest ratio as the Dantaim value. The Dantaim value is 247.0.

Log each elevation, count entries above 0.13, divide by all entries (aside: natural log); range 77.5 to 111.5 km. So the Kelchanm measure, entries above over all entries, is 0.00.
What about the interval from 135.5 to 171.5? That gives 0.25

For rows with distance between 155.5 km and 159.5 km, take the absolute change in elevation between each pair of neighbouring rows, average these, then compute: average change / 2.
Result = 0.0073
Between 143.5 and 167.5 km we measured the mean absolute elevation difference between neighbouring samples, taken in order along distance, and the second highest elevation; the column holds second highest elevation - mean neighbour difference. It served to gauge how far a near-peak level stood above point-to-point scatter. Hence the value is 1.15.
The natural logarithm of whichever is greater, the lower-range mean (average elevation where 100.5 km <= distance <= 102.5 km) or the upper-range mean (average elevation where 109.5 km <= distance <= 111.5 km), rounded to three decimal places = 0.088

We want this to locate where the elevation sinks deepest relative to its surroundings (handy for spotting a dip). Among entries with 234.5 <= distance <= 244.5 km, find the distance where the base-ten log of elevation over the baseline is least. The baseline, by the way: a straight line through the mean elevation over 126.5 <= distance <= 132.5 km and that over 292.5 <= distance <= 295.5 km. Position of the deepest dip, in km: 235.0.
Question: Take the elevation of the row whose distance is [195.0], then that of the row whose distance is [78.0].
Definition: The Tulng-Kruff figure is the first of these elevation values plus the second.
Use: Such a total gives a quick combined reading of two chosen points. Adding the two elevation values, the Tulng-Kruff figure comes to 1.61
